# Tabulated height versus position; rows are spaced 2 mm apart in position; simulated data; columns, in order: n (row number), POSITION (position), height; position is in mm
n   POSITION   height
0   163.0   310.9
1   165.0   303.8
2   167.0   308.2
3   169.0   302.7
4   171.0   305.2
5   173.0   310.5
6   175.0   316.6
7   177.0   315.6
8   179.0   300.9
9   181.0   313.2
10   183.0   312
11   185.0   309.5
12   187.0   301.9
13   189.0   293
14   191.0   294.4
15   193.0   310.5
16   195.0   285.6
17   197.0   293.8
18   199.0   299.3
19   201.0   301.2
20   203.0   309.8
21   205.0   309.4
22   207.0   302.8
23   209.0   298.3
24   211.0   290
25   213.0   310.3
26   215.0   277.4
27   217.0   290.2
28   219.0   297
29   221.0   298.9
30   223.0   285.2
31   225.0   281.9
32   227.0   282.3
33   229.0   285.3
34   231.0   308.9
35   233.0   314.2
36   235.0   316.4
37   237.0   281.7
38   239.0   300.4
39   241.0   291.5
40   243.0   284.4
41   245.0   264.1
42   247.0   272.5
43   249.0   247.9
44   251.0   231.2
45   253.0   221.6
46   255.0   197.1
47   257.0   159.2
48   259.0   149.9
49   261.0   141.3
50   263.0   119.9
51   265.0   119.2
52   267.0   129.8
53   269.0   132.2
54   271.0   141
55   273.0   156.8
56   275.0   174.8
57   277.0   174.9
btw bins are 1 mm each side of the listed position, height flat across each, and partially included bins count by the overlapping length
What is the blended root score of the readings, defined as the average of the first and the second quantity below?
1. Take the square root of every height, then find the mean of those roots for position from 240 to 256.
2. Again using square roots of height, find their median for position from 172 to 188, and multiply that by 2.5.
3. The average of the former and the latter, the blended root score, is 30.0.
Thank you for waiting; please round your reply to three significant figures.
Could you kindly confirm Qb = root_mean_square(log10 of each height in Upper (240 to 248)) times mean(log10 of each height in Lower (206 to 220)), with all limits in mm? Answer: 6.04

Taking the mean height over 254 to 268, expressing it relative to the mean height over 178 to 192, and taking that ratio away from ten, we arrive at 9.52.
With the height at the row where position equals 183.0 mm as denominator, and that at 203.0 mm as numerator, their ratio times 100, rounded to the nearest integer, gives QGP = 99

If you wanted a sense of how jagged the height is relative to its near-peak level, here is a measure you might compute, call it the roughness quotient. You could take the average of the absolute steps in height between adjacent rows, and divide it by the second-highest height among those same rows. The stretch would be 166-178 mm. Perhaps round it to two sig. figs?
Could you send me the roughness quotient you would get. 0.013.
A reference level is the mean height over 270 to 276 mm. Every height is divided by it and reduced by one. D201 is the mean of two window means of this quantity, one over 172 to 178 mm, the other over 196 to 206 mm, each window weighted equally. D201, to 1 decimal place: 1.0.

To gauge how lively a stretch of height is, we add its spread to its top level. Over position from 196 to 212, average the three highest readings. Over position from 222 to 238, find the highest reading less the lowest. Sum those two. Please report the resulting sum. 342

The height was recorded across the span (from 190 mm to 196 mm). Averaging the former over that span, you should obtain 297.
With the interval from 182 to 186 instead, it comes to 311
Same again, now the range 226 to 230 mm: 284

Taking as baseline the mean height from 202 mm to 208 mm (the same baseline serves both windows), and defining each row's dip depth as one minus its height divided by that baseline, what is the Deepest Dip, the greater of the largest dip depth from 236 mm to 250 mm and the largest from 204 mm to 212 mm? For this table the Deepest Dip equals 0.19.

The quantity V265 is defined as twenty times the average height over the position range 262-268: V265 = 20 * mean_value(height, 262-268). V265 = 2459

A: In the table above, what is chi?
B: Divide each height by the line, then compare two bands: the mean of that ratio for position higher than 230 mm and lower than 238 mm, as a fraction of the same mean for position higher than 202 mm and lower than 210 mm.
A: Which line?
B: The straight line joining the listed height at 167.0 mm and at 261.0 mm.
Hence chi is 1.26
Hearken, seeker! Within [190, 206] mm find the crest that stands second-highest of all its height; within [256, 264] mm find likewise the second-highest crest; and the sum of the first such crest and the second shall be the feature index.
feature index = 460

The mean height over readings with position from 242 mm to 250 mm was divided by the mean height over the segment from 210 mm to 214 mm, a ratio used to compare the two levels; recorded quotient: 0.89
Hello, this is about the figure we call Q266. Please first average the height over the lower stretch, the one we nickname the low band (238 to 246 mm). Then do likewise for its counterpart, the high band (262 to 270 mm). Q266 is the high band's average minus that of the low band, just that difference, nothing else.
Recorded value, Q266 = -160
